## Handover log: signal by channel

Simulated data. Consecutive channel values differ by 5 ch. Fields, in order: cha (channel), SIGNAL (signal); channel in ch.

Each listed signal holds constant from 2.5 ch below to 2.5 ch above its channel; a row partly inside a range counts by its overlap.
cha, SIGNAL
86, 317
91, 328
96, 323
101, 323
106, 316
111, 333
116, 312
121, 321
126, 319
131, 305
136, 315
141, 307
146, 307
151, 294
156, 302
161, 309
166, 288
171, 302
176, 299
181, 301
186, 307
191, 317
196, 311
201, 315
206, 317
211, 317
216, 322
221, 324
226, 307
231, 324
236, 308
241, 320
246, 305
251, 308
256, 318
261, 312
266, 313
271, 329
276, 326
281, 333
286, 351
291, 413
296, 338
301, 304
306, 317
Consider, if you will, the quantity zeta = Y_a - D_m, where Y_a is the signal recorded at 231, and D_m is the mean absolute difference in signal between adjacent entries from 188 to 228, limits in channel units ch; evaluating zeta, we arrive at 319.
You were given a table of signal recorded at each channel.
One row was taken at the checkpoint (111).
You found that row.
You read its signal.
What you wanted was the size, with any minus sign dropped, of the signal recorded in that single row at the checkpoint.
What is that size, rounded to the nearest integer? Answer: 333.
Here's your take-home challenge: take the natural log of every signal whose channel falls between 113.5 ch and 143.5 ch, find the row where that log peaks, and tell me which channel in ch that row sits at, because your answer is 121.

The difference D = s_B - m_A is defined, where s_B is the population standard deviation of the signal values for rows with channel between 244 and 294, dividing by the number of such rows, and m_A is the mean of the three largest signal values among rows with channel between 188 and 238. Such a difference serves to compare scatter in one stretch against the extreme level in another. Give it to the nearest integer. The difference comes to -293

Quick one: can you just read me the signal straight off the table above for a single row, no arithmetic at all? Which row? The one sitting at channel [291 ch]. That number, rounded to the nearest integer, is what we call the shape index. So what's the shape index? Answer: 413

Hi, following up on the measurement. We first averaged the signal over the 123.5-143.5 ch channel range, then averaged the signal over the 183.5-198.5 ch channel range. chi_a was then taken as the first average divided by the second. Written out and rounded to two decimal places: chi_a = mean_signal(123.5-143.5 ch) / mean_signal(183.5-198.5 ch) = 1.00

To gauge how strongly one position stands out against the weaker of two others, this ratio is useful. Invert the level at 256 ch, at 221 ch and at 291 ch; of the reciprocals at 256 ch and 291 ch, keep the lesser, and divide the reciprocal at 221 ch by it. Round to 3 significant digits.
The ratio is 1.27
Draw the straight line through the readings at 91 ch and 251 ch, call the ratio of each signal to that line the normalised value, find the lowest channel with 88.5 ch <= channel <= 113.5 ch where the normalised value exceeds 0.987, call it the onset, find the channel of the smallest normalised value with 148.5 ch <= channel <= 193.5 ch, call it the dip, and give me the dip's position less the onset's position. 75 ch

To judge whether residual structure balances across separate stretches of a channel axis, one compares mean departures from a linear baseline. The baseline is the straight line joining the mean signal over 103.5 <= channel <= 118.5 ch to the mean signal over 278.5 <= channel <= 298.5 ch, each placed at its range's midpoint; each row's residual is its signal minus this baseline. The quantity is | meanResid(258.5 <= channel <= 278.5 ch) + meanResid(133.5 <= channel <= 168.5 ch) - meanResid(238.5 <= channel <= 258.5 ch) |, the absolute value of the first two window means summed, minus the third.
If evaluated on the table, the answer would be 22.9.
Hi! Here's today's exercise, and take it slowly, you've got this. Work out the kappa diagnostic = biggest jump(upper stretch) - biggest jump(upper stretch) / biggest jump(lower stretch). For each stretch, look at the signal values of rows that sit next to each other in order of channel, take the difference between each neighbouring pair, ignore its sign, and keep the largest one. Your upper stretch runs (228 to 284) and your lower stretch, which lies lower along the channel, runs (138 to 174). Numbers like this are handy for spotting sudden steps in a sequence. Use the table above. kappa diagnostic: 15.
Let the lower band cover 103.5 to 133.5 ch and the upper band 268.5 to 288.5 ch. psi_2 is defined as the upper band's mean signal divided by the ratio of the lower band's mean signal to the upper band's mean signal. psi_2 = 353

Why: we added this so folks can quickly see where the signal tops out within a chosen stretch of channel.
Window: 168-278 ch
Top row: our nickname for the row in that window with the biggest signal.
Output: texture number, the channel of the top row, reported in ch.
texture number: 271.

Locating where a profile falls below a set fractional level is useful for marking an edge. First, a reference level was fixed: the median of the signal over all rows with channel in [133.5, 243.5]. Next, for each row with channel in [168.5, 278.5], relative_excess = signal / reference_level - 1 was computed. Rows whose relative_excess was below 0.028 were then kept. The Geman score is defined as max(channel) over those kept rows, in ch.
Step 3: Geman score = 266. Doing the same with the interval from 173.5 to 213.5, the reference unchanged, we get 211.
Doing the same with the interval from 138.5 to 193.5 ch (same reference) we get 191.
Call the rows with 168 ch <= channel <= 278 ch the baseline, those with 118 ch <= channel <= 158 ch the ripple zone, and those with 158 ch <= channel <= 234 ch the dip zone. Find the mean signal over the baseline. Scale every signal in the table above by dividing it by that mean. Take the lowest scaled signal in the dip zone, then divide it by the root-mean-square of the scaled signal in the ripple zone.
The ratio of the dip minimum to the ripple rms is 0.93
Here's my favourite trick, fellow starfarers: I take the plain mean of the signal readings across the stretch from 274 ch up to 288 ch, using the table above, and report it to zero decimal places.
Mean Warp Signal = 337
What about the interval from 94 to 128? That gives 321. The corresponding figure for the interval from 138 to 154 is 303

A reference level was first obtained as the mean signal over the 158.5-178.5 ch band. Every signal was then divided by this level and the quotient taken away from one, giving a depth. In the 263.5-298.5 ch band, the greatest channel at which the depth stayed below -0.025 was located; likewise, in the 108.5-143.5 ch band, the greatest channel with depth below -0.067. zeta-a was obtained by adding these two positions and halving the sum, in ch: 208.5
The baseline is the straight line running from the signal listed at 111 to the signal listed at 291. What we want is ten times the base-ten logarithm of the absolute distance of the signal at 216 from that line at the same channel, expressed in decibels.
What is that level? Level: 17.6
